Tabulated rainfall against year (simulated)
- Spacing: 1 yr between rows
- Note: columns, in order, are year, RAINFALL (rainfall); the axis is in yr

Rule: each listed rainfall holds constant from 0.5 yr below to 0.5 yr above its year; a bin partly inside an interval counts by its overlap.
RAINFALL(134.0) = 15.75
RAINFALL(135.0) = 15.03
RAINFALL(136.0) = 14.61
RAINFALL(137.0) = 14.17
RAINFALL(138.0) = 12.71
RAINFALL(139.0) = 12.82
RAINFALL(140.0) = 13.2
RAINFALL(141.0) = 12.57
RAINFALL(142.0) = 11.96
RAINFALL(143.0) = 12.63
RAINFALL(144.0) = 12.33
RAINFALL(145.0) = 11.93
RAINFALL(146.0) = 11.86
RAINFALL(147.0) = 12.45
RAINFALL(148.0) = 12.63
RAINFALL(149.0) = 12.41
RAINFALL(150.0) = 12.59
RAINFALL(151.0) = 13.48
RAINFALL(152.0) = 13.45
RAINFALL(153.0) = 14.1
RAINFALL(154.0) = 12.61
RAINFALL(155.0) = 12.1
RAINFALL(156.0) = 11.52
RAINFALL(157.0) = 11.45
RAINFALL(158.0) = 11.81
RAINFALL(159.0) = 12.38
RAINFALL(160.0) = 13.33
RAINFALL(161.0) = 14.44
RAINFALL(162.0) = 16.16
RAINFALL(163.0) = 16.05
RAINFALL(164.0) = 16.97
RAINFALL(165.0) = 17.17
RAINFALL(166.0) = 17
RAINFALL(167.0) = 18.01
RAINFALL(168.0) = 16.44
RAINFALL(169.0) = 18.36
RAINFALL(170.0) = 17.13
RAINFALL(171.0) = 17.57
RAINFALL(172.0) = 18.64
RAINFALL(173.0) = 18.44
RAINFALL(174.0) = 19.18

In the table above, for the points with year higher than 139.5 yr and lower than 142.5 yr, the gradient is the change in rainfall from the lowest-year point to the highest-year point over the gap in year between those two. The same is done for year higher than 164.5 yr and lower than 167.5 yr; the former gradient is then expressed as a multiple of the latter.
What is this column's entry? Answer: -1.48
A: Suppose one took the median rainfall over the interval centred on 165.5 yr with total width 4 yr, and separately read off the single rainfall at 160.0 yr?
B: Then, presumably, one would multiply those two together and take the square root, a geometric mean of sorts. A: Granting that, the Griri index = 15.1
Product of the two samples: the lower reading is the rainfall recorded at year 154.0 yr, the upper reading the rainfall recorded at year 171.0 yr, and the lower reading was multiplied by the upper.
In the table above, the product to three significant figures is 222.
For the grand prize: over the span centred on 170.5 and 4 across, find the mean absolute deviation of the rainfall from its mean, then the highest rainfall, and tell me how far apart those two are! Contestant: 18.1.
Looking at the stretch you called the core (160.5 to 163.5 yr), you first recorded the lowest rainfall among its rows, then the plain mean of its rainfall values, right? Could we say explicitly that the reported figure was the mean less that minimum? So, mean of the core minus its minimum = 1.1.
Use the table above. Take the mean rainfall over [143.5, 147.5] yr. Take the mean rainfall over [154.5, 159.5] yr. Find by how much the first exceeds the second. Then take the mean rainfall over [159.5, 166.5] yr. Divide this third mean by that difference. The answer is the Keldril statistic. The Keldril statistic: 55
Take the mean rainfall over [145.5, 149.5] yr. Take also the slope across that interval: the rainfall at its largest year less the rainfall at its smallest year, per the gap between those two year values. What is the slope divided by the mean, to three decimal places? 0.015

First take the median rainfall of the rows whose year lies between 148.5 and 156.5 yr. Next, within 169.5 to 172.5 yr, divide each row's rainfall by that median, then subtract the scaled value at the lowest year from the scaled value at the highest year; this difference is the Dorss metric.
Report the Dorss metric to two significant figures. 0.12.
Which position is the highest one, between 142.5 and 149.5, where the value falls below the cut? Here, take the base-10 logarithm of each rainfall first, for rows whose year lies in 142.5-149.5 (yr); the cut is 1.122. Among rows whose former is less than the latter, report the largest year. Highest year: 149.0 yr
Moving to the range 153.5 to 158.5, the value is 158.0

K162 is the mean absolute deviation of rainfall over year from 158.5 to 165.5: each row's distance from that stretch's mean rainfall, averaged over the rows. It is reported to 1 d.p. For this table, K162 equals 1.6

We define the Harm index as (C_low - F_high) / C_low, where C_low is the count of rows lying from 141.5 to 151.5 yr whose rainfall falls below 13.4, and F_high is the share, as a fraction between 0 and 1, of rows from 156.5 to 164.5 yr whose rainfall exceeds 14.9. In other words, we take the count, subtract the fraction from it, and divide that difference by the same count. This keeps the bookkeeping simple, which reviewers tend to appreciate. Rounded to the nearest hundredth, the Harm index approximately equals 0.96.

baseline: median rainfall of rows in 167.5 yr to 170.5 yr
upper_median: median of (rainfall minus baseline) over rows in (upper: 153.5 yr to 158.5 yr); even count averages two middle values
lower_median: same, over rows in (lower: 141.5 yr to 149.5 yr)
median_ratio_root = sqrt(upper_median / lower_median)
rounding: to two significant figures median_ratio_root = 1.1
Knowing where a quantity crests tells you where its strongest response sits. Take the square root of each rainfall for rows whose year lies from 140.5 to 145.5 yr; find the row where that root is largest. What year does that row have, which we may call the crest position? 143.0 yr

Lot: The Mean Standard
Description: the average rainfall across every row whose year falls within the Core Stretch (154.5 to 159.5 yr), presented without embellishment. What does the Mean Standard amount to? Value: 11.9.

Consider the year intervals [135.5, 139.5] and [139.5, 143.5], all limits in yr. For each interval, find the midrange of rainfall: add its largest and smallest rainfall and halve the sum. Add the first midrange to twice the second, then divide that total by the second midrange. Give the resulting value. 3.09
